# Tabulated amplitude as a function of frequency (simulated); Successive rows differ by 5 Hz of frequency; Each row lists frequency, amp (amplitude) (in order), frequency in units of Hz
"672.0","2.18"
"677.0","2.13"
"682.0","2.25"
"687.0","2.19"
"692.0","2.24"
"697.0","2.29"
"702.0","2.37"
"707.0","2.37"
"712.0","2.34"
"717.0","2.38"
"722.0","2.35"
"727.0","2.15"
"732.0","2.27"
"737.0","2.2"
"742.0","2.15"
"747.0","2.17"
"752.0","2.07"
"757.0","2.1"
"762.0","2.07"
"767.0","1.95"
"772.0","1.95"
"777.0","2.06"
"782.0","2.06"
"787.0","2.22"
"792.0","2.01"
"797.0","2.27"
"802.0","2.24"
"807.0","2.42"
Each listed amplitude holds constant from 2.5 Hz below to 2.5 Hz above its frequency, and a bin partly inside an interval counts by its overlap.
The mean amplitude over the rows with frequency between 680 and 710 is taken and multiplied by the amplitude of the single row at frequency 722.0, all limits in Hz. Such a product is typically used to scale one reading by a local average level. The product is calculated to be 5.37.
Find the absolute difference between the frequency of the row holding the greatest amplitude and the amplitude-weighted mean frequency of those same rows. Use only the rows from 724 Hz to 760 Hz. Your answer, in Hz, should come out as 9.8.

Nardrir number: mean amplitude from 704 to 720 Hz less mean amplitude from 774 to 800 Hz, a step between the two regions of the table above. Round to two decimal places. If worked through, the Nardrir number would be 0.24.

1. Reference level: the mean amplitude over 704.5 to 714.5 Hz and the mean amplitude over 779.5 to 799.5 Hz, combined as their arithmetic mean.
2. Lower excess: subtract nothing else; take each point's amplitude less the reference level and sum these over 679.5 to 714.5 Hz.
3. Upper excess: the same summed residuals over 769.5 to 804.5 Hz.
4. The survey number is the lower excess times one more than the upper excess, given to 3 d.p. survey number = 0.025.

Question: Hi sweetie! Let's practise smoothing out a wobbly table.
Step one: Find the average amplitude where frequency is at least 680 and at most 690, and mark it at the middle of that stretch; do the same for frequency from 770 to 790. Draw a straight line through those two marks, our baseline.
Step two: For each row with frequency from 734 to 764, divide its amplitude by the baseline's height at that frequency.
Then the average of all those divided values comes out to 1.00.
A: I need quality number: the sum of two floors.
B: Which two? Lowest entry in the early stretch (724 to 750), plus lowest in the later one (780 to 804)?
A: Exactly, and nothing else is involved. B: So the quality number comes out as 4.16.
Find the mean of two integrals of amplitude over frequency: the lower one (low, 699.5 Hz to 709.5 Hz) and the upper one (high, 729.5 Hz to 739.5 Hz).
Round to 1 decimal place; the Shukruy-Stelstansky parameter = 23.0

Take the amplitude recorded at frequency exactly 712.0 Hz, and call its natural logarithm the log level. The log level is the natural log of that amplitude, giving 0.850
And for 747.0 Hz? 0.775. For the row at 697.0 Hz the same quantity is 0.829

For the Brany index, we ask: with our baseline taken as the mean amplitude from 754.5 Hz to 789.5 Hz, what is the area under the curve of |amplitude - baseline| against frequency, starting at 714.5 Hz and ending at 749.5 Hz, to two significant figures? 6.3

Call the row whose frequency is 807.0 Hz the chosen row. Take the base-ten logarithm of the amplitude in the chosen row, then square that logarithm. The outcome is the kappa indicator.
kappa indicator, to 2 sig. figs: 0.15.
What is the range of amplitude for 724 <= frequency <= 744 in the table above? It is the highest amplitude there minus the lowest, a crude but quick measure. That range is 0.12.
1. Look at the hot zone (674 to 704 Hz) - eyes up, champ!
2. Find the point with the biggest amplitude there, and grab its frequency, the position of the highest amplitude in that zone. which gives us 702.0 Hz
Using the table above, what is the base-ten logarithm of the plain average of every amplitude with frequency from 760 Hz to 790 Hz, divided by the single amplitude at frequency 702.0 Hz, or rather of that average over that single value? -0.06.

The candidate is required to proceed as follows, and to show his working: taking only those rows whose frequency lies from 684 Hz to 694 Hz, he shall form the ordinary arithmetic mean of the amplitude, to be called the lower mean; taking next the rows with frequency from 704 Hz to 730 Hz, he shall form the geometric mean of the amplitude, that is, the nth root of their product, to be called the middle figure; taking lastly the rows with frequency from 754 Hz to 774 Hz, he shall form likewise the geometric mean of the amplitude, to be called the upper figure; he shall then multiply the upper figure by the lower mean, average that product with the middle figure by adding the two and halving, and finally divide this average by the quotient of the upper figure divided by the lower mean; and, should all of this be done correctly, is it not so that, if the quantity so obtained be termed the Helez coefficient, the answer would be 3.73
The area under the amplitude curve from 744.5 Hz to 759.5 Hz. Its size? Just 31.7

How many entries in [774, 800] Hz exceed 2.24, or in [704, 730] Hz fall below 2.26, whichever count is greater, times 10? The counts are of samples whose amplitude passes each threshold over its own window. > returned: 10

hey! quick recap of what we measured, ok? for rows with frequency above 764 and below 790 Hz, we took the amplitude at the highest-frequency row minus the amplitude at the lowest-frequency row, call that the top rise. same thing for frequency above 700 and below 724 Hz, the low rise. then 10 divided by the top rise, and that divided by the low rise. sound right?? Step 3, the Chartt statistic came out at -1852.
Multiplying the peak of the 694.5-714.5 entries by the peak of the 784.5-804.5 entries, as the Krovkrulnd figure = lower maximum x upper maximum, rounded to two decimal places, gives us 5.38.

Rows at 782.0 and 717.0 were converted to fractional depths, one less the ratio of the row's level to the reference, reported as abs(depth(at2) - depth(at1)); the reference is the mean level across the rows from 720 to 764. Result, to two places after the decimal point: 0.15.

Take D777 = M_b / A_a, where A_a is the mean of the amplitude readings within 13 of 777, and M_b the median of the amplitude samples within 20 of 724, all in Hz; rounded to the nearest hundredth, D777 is 1.13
